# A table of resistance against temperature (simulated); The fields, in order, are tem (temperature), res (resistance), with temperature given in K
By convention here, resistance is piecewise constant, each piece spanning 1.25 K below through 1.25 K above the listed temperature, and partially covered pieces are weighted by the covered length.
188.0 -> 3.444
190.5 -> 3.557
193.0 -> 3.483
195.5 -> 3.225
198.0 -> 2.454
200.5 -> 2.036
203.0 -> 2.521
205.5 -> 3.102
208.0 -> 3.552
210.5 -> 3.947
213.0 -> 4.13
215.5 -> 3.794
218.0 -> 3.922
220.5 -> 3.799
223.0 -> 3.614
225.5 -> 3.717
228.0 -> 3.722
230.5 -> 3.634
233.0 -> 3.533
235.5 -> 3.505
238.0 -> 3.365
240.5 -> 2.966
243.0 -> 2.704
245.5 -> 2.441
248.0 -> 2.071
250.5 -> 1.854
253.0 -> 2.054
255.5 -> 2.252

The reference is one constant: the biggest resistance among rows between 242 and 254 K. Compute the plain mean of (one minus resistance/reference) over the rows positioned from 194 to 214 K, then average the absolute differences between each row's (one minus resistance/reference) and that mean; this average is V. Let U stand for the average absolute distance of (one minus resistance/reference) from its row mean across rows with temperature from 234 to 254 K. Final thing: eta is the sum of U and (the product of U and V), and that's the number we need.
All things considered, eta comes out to 0.23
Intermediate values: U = 0.19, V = 0.219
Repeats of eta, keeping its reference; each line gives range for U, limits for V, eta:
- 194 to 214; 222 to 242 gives 0.23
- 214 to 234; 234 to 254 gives 0.04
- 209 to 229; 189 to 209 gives 0.06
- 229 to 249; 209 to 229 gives 0.19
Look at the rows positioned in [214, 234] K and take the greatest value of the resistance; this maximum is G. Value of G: 3.922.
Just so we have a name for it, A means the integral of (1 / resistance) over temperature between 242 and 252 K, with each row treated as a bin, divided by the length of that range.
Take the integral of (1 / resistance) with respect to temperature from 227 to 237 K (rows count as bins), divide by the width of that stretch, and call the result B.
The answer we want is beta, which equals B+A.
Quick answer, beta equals 0.73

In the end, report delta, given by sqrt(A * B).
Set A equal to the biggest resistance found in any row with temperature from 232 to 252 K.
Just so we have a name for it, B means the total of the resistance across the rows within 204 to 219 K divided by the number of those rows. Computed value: 3.64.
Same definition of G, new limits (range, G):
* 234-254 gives 3.505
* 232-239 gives 3.533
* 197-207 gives 3.102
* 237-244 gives 3.365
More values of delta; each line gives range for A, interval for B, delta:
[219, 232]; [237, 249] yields 3.21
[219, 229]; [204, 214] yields 3.74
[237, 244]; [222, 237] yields 3.49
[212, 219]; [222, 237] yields 3.87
